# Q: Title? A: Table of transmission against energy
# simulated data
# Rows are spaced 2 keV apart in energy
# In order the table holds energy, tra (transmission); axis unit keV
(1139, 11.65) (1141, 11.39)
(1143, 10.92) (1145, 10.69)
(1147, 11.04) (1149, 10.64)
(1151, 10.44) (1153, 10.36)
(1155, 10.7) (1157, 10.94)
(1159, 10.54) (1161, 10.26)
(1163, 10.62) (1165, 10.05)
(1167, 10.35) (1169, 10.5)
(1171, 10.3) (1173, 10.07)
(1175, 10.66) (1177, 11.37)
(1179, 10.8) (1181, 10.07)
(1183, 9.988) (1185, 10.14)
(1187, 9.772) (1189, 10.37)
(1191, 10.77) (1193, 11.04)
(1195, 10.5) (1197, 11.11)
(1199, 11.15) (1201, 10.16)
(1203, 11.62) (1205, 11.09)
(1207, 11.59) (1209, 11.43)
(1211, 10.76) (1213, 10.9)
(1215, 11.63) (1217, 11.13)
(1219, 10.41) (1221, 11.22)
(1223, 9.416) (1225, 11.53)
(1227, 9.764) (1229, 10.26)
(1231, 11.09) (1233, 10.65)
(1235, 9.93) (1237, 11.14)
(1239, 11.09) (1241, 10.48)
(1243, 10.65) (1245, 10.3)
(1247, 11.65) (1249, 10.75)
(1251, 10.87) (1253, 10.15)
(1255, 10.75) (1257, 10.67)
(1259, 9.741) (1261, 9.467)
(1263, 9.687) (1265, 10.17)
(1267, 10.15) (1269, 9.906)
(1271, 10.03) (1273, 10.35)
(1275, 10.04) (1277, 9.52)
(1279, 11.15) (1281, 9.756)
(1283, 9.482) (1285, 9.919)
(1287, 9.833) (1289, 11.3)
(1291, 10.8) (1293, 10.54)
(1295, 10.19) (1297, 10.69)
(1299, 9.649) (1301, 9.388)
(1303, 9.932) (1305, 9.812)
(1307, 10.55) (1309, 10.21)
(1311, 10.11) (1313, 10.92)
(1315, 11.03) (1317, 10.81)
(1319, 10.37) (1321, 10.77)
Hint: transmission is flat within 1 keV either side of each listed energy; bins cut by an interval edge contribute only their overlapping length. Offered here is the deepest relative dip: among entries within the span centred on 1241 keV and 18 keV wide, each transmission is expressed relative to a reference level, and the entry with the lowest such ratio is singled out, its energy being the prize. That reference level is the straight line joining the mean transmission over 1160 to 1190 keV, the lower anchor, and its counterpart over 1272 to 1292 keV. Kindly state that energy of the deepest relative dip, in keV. 1235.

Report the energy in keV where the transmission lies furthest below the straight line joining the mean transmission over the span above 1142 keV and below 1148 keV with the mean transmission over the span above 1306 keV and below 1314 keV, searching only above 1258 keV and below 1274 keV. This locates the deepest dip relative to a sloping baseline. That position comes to 1261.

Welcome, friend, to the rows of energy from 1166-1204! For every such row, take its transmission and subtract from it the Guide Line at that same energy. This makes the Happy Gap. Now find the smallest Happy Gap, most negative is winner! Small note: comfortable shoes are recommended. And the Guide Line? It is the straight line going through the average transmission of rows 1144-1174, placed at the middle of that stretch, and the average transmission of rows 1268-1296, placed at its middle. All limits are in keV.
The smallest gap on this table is -0.66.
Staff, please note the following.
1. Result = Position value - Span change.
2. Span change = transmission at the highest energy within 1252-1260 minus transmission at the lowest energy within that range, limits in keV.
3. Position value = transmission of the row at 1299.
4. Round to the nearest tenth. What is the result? 10.1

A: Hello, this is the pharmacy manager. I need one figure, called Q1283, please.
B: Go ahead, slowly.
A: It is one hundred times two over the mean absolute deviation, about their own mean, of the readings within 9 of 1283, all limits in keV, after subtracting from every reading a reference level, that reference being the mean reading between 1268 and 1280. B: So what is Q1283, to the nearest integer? 340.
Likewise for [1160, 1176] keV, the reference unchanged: 1102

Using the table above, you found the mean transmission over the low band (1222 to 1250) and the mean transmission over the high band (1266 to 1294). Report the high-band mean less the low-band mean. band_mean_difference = -0.42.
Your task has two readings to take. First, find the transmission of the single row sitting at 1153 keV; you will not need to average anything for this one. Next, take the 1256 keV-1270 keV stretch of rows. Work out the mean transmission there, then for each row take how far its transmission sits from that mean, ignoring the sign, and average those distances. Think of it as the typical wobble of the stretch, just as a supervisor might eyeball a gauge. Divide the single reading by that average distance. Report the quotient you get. 33.6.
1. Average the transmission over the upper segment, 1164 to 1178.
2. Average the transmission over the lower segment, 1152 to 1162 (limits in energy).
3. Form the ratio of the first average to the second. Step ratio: 0.99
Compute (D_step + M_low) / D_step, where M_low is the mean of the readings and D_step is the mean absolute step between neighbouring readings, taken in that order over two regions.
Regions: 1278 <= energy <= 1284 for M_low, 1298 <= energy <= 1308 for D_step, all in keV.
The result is 25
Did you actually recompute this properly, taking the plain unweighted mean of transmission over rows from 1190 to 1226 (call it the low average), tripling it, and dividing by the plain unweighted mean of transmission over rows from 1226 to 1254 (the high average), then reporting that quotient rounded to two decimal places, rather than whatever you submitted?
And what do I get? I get 3.10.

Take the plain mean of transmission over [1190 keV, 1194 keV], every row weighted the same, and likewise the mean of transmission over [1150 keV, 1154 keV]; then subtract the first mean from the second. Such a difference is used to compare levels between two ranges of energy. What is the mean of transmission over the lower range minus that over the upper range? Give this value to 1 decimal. -0.5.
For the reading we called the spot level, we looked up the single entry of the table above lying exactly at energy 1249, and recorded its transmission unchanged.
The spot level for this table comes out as 10.75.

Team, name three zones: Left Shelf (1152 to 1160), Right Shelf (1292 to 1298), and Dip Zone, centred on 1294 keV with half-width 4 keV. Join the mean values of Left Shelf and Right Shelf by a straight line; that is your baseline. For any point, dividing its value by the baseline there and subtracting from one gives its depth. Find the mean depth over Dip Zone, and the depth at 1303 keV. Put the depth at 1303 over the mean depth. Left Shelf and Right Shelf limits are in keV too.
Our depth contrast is -6.6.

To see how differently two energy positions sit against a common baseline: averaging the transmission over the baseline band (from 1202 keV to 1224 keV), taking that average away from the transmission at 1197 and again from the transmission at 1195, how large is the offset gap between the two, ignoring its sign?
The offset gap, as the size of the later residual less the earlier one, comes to 0.61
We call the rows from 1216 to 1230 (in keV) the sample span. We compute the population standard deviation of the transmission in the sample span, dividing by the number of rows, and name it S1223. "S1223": 0.73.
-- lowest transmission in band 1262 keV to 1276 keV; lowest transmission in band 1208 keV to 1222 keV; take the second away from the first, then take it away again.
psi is -11.1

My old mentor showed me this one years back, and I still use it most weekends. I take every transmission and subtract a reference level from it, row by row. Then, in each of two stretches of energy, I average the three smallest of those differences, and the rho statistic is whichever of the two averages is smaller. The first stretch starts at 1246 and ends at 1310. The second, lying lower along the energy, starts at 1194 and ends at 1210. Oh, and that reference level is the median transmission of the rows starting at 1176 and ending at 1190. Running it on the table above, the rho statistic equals -0.69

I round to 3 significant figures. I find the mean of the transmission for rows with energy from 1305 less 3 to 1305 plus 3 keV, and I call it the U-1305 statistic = 10.1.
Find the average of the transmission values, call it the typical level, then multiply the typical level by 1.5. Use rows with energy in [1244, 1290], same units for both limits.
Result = 15.4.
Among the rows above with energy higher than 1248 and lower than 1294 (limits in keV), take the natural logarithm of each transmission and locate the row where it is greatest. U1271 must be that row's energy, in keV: 1289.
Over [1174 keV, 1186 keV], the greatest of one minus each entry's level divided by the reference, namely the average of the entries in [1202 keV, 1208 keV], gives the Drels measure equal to 0.126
